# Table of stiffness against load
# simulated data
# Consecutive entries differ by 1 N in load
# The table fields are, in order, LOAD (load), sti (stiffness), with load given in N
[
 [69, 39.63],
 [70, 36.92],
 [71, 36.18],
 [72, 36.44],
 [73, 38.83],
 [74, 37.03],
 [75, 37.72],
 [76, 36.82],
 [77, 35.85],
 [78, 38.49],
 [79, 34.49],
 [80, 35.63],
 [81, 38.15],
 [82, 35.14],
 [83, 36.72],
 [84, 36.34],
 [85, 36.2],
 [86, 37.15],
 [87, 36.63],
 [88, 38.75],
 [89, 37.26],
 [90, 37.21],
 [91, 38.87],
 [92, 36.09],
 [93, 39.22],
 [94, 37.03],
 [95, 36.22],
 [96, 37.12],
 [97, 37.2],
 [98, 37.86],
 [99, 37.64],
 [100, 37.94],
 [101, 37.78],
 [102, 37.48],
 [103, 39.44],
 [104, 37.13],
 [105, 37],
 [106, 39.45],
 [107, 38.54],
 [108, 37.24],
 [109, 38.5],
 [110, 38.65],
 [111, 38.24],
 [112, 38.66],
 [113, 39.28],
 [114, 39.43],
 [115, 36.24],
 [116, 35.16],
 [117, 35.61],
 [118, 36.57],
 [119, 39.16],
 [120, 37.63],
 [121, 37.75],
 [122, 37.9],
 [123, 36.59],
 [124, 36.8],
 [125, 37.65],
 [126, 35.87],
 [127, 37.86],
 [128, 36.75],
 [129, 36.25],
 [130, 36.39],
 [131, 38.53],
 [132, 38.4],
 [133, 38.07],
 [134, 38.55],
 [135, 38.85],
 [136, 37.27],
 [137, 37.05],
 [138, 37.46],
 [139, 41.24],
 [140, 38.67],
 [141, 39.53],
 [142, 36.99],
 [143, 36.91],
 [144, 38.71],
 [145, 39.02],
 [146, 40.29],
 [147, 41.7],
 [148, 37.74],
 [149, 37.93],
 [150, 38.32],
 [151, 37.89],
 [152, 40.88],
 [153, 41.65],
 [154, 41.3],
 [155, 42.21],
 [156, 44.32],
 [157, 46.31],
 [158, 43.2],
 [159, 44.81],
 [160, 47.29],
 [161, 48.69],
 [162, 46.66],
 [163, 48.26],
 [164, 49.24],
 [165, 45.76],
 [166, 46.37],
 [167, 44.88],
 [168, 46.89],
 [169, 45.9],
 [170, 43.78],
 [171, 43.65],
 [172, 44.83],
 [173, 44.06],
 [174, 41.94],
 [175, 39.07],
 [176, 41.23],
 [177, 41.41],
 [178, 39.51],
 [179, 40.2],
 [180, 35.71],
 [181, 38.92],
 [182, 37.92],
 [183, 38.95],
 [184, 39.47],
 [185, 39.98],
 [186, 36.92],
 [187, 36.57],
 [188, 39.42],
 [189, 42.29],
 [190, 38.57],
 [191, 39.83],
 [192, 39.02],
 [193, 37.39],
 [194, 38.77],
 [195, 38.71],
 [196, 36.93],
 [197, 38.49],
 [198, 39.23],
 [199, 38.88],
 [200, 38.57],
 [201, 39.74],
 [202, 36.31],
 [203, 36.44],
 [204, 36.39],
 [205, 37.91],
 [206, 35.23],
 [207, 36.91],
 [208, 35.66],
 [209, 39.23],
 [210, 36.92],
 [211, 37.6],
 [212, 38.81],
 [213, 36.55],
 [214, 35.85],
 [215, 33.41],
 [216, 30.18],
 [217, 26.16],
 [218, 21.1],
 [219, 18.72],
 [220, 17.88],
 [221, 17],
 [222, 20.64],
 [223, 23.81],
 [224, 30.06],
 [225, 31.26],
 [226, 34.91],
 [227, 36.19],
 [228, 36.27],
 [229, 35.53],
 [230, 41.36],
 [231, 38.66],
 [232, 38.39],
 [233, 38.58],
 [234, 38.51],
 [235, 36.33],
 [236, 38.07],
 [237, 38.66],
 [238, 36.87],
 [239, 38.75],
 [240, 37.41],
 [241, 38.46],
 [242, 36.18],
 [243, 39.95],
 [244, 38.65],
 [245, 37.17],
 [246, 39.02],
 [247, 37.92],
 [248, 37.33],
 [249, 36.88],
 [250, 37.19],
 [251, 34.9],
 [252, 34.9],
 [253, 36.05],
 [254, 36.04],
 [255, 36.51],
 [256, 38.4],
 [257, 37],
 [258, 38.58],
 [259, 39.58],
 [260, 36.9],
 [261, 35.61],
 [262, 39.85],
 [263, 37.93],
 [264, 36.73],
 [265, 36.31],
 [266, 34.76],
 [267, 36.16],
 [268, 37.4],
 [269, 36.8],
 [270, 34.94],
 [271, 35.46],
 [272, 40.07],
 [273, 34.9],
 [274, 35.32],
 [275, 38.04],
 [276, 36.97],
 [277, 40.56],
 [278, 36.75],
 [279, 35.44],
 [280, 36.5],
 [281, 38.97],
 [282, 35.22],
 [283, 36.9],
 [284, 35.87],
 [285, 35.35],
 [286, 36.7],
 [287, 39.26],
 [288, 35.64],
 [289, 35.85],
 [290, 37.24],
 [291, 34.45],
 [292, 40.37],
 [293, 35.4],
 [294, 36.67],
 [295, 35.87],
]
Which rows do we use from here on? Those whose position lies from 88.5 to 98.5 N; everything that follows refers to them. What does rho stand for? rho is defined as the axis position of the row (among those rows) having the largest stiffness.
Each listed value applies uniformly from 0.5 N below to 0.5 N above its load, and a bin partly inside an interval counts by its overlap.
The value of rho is 93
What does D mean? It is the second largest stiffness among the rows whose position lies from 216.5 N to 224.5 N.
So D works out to 26.16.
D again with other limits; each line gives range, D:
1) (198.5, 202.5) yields 38.88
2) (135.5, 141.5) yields 39.53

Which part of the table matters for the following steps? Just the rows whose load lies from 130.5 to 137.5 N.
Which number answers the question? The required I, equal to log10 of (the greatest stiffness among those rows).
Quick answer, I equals 1.59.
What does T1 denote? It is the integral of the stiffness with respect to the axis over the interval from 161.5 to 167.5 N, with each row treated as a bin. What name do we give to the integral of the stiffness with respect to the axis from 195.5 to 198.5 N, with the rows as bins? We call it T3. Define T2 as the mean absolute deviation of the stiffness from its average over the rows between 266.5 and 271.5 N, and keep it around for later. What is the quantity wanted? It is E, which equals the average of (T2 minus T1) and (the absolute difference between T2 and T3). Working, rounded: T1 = 281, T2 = 0.8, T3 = 115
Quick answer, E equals -83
